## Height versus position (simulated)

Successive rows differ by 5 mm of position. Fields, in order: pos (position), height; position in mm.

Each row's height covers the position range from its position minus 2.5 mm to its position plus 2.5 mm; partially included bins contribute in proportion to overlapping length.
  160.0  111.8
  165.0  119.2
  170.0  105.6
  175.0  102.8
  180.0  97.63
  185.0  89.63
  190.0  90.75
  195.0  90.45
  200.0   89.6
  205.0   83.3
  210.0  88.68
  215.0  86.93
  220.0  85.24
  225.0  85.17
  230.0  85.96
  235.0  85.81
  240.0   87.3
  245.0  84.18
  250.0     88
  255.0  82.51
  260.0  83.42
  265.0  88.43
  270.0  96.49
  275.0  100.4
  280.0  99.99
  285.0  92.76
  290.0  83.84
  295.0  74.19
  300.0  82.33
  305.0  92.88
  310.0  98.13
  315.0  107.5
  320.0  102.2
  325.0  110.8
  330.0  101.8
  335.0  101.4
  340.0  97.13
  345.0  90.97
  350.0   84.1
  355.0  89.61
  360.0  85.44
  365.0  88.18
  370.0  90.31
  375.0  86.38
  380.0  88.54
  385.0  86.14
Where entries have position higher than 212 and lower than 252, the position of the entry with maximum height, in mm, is 250.0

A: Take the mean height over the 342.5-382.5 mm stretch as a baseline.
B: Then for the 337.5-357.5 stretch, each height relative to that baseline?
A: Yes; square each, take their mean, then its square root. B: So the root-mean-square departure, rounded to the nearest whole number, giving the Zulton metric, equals 5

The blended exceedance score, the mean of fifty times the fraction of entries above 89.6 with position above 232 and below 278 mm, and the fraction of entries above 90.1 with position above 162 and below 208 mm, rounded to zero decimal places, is 6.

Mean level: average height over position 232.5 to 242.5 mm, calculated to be 87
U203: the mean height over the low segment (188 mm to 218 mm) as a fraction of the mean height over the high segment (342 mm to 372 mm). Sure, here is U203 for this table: 1.00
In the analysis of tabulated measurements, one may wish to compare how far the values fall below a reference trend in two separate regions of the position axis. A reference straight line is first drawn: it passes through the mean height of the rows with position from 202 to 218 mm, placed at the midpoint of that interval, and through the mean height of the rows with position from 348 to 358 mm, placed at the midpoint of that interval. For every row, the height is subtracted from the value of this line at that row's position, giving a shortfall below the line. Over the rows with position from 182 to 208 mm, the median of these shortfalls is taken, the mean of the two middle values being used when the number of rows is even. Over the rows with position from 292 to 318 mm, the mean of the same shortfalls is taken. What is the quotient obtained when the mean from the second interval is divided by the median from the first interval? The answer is 1.3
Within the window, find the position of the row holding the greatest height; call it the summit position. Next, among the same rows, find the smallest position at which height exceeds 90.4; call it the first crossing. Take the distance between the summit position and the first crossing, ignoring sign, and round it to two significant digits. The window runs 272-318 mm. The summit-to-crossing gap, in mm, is 40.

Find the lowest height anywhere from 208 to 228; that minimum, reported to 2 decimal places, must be 85.17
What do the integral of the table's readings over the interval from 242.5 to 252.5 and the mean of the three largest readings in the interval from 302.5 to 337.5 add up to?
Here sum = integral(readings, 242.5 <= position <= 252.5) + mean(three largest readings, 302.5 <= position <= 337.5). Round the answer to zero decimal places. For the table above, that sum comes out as 968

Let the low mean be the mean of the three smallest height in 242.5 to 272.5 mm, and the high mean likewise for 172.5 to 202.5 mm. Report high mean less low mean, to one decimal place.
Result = 6.5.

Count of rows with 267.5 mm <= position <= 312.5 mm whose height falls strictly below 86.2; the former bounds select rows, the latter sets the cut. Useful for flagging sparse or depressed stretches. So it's 3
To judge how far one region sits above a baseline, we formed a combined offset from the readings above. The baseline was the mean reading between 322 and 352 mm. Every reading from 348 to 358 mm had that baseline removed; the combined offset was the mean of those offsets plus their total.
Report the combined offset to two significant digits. -33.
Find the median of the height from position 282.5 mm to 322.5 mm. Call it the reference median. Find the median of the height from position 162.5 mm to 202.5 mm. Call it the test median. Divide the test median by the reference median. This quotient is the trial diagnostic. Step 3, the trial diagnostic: 1.01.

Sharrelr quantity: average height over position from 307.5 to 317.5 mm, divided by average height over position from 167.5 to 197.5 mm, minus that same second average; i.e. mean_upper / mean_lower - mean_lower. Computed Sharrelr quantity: -95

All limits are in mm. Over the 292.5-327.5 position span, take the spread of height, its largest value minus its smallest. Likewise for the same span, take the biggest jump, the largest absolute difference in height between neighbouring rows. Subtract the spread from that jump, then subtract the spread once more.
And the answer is -63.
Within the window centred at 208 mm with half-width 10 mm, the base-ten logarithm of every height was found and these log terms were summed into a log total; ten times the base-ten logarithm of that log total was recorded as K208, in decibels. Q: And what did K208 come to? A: 8.90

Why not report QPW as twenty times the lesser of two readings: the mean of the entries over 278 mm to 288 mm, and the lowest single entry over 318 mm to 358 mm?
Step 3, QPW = 1682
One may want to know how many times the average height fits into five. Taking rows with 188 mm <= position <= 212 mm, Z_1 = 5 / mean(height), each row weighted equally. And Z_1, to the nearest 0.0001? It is 0.0565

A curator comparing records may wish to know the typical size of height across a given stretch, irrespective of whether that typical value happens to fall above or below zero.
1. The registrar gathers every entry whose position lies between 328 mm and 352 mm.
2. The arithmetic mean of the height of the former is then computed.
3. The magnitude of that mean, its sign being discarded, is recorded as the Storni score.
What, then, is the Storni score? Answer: 95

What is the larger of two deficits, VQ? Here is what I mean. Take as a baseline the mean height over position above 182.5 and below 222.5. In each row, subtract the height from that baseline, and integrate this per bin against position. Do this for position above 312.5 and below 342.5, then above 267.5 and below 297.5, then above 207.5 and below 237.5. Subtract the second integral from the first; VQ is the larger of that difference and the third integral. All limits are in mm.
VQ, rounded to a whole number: 53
